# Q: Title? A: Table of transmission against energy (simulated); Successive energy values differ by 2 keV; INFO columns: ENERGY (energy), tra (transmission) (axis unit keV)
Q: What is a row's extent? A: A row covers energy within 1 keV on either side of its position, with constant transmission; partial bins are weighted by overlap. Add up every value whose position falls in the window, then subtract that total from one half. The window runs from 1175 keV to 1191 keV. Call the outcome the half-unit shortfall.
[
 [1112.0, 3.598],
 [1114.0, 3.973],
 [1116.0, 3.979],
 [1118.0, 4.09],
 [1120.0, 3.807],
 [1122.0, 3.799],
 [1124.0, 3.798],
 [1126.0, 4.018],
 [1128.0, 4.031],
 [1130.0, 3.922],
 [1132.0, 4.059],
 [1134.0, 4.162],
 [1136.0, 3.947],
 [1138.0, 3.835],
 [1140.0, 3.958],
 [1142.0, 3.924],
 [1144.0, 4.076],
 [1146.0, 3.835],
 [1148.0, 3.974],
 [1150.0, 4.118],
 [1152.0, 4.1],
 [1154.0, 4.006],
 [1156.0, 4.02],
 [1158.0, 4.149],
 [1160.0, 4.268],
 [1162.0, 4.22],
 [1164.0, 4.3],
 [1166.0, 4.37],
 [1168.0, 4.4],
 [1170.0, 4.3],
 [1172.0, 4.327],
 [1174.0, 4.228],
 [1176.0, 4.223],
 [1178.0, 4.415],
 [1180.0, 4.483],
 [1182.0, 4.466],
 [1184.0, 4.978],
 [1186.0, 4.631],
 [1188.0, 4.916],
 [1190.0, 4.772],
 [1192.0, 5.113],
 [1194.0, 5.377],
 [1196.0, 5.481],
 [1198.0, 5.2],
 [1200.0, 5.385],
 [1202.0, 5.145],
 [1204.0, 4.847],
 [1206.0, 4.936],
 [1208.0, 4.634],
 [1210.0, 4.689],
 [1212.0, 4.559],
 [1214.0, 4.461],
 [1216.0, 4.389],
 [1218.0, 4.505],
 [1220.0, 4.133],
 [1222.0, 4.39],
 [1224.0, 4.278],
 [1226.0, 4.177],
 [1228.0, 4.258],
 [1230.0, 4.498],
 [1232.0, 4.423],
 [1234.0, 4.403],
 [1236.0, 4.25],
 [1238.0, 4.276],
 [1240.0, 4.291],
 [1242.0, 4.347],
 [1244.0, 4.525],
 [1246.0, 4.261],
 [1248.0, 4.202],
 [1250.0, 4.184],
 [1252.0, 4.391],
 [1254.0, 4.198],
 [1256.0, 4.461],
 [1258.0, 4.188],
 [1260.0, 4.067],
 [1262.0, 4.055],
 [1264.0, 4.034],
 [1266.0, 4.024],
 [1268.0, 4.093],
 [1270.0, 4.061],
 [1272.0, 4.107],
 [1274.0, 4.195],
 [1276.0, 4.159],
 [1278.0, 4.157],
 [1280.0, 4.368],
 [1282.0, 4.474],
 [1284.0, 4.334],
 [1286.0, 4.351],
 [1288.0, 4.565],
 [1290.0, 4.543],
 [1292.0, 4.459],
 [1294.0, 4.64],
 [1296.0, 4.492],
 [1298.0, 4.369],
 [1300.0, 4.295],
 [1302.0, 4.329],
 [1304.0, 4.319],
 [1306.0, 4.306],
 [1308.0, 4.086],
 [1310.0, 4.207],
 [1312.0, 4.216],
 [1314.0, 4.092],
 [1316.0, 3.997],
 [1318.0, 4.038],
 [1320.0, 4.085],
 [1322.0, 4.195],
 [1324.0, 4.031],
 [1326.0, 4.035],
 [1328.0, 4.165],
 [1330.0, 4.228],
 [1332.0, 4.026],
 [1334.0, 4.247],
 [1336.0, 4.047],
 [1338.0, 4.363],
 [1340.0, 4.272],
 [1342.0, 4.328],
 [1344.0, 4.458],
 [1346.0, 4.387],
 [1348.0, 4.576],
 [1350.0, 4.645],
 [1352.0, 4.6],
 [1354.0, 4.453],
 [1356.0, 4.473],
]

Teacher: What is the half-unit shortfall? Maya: -36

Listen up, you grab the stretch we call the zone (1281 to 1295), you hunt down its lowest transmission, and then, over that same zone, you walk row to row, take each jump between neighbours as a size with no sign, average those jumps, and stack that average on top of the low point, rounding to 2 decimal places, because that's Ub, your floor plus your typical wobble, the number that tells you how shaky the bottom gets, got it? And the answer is 4.44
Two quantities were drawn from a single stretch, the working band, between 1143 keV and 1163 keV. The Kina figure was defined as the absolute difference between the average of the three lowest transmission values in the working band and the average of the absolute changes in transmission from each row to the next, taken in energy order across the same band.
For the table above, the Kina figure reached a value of 3.83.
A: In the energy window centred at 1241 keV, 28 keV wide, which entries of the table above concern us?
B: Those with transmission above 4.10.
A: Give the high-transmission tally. 14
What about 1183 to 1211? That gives 14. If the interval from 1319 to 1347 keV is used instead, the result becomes 9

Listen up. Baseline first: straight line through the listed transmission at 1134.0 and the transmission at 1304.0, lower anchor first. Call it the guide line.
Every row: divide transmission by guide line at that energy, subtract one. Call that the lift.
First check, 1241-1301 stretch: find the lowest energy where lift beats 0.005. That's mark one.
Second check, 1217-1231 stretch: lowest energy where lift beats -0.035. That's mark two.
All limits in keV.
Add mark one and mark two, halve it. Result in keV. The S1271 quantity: 1230 keV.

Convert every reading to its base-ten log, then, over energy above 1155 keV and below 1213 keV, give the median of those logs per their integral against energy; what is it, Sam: 0.017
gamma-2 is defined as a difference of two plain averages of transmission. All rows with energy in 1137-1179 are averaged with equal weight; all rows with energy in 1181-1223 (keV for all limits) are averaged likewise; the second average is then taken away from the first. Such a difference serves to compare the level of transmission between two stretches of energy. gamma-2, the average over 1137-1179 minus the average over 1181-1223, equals -0.7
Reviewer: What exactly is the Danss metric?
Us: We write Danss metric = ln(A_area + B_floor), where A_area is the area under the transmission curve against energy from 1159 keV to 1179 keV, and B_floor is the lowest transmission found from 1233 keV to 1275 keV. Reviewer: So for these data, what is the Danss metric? 4.5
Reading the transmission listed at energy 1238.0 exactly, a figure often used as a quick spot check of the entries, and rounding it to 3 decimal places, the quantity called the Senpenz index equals 4.276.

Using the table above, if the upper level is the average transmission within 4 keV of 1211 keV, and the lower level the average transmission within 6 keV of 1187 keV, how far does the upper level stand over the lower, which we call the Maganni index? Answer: -0.2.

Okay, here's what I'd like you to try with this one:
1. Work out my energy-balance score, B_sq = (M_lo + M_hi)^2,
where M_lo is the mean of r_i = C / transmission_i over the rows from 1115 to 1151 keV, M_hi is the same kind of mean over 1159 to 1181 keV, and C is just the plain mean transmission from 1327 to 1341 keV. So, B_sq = 4.1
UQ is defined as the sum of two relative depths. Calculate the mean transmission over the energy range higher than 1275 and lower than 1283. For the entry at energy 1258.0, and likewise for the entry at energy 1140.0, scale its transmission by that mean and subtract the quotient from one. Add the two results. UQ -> 0.10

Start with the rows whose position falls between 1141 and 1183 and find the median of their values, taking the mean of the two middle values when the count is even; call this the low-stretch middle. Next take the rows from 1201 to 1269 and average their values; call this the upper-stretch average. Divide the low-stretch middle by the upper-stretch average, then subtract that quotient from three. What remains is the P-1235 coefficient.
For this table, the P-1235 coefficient 2.03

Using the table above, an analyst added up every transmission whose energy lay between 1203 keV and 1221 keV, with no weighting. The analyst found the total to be 41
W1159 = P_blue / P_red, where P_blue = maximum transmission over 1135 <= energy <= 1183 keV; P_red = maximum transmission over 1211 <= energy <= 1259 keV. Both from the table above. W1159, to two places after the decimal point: 0.98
